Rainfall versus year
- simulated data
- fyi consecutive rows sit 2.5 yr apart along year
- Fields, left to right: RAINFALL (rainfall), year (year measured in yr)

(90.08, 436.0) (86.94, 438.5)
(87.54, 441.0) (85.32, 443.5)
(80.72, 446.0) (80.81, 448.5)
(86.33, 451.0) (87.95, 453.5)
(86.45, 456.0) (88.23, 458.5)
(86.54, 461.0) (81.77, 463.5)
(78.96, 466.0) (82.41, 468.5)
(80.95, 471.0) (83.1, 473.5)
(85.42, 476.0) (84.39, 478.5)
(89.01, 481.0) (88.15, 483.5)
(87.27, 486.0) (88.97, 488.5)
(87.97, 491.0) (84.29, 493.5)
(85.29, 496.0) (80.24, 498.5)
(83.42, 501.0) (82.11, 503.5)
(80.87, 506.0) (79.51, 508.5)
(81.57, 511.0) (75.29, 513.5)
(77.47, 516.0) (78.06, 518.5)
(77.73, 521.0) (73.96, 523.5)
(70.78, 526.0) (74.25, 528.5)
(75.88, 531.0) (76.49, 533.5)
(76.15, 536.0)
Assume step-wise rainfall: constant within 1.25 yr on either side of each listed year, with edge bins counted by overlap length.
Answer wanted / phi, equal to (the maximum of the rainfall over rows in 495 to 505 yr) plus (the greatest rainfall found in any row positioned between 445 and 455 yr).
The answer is 173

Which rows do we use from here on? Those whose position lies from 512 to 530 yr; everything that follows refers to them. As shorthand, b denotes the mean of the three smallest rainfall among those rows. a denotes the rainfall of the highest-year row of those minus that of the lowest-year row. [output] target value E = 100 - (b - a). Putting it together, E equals 26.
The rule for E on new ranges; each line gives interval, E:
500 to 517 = 17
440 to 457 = 17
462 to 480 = 22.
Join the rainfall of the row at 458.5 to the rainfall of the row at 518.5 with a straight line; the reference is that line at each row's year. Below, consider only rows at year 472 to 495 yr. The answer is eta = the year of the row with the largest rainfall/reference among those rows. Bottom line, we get 488.5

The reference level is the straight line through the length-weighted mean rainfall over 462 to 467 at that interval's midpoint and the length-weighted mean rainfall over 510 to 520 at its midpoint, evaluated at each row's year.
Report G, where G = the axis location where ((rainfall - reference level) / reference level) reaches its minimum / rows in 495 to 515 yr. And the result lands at 513.5 yr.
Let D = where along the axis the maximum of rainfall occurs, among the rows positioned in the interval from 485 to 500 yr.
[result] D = 488.5 yr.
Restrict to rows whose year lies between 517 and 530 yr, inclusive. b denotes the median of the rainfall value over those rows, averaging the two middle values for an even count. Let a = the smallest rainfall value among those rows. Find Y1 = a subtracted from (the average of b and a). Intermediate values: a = 70.78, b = 74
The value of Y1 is 1.7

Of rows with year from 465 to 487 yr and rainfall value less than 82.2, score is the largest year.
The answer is 471.0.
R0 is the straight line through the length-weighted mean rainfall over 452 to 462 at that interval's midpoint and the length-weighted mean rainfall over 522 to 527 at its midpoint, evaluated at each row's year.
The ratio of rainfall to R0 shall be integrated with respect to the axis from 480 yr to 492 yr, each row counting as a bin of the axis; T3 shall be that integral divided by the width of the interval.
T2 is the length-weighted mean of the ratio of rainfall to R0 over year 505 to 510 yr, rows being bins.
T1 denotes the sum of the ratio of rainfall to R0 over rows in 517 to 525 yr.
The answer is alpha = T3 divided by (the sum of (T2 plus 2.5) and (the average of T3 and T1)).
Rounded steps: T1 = 3.1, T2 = 1.05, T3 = 1.09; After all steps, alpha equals 0.19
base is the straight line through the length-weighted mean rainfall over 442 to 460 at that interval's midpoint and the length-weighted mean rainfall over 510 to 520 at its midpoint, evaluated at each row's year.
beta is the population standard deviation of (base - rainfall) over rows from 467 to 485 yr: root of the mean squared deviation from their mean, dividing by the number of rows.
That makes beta 3.3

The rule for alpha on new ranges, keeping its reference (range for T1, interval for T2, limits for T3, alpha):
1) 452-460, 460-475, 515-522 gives 0.19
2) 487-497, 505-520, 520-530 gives 0.16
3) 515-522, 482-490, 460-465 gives 0.17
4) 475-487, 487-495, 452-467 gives 0.15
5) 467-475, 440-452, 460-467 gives 0.18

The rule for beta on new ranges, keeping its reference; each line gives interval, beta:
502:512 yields 0.9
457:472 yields 2.9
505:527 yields 2.7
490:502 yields 2.2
